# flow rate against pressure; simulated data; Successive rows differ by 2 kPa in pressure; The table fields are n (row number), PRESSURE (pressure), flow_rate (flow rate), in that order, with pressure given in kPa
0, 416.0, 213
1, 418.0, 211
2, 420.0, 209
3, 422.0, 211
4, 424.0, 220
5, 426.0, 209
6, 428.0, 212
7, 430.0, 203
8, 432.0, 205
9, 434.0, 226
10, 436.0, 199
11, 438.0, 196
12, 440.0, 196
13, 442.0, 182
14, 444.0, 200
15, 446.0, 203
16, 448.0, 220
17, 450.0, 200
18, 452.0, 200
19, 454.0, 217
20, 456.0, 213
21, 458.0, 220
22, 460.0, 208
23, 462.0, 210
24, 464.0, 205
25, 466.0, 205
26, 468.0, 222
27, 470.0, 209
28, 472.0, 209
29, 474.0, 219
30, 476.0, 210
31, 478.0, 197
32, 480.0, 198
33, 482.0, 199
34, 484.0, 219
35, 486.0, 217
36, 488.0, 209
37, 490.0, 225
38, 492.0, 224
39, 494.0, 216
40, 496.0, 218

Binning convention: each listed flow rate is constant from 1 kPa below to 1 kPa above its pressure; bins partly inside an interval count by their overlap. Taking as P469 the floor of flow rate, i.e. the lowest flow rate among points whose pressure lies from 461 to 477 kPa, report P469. 205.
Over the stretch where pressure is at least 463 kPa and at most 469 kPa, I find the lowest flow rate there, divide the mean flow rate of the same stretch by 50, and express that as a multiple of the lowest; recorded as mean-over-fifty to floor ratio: 0.0206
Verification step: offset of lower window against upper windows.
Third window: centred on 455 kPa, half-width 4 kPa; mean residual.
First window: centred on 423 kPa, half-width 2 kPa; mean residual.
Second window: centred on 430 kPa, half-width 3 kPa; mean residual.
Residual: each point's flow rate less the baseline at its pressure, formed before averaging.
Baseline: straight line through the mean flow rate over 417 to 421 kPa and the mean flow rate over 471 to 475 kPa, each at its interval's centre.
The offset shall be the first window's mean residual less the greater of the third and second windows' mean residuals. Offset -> 5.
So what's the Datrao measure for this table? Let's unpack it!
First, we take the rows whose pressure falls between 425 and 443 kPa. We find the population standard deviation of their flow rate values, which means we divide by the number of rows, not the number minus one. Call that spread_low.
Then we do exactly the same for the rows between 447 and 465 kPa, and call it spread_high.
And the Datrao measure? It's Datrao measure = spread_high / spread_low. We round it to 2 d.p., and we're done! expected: 0.64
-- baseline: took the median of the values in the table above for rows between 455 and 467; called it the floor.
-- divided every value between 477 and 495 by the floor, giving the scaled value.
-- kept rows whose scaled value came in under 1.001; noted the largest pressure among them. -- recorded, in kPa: 488.0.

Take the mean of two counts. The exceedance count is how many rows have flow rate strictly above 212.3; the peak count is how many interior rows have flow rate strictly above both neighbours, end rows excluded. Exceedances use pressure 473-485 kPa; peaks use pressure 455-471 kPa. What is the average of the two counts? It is 2.5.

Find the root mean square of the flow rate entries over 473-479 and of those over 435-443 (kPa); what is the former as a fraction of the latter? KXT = 1.08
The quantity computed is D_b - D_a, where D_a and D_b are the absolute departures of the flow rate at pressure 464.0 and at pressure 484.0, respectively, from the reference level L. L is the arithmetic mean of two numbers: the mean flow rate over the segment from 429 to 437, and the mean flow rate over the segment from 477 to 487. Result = 10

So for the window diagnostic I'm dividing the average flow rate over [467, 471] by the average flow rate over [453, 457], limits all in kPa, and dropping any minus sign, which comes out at 1.00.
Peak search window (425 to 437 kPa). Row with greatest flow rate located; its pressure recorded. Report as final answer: 434.0 kPa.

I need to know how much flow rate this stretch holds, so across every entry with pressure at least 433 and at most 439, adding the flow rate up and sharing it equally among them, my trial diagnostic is 207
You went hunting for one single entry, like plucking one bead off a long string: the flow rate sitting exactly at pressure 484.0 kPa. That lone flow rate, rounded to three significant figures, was 219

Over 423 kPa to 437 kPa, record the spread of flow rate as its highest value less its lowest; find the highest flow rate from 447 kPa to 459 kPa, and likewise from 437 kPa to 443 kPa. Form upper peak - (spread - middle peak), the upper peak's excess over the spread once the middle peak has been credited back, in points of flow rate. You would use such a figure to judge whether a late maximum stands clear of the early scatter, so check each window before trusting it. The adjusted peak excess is 389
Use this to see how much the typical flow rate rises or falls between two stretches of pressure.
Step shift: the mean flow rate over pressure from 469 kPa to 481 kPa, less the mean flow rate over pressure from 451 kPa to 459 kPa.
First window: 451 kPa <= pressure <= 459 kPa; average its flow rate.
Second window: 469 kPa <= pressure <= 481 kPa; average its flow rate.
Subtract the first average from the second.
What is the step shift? -5.5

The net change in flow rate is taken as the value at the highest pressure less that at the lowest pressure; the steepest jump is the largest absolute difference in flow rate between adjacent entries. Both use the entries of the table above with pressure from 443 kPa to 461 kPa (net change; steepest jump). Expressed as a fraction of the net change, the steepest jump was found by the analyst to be 2.5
